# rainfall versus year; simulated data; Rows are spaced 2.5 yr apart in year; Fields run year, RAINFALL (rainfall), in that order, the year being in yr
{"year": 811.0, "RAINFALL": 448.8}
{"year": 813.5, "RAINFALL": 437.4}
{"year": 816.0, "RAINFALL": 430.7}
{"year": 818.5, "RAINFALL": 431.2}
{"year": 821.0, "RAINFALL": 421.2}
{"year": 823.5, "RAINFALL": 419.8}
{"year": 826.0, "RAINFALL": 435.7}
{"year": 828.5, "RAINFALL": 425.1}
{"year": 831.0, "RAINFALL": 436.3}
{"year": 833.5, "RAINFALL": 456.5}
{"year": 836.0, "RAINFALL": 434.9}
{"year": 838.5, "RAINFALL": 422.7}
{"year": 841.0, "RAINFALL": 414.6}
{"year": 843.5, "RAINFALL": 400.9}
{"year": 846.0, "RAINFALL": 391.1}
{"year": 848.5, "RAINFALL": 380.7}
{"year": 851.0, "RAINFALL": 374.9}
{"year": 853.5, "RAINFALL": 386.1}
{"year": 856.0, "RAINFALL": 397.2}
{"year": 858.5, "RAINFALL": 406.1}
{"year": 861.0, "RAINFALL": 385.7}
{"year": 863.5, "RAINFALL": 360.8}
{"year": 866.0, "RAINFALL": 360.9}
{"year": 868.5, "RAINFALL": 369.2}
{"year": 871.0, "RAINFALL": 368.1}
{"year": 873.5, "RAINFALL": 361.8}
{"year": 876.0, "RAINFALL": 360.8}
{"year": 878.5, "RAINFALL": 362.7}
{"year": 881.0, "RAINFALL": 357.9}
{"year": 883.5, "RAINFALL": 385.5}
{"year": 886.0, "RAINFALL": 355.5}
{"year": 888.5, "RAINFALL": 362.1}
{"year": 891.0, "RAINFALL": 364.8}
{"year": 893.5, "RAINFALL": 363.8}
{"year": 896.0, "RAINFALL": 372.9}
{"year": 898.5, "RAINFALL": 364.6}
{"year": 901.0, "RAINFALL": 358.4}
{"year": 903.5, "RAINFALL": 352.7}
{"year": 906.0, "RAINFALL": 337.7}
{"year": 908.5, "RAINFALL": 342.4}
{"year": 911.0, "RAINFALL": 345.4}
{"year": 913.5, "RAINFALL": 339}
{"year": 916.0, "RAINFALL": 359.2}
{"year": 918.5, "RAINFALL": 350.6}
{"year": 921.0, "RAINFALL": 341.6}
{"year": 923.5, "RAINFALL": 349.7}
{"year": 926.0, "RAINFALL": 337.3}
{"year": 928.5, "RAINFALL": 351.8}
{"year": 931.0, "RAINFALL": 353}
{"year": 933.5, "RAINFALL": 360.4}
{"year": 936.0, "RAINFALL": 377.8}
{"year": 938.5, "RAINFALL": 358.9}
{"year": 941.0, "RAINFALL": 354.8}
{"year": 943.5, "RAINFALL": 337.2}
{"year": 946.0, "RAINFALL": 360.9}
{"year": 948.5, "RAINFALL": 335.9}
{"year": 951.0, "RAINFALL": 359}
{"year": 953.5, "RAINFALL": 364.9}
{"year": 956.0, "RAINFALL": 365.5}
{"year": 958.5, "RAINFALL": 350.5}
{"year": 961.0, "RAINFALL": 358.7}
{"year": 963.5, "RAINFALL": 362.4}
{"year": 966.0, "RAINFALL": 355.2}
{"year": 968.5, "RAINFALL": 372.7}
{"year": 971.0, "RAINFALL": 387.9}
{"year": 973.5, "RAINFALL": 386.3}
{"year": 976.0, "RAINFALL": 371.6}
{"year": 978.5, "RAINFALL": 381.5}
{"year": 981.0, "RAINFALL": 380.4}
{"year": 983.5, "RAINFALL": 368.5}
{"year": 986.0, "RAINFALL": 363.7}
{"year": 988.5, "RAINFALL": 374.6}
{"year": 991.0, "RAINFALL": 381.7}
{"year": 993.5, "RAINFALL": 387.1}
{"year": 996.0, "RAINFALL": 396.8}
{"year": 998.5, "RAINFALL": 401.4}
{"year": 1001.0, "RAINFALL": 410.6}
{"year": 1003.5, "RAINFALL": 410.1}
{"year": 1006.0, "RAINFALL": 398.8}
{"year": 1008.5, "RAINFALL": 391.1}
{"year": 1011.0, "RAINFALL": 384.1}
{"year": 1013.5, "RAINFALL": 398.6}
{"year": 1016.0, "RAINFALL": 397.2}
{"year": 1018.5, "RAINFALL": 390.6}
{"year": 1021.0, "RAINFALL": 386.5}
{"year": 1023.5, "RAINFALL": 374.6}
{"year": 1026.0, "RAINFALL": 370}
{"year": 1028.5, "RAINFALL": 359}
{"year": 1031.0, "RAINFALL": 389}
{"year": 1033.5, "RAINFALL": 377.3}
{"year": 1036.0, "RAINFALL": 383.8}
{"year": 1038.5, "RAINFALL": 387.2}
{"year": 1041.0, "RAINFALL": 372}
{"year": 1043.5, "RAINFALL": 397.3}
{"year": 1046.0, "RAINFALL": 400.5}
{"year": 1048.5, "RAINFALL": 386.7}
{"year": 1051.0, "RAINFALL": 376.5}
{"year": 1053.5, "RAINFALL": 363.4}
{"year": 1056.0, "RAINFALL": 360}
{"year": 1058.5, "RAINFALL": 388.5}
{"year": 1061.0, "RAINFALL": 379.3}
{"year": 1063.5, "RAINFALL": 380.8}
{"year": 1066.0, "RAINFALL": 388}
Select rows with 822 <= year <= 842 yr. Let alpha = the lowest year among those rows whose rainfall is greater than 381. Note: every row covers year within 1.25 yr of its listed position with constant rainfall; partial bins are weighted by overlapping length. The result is 823.5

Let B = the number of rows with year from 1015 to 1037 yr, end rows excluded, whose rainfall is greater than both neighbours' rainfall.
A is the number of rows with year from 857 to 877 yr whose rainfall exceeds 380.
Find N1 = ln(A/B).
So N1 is 0.7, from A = 2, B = 1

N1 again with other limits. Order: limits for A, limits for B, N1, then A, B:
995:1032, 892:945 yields 0.9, 12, 5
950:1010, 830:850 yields 2.5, 12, 1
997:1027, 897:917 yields 2.3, 10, 1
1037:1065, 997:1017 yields 1.1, 6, 2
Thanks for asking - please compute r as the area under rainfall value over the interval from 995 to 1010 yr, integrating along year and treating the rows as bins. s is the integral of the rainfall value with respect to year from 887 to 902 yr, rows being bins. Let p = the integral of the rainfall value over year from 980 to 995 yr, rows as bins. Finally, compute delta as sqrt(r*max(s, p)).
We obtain 5828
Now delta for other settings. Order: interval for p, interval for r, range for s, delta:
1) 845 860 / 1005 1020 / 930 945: 5868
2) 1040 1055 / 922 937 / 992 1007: 5651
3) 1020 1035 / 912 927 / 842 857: 5504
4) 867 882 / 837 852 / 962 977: 5779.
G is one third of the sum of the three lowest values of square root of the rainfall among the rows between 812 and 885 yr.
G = 18.97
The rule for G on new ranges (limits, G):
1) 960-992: 18.94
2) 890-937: 18.38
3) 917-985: 18.35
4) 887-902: 19.01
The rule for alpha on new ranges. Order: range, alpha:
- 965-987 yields 971.0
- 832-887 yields 833.5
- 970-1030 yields 971.0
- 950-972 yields 971.0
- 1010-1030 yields 1011.0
